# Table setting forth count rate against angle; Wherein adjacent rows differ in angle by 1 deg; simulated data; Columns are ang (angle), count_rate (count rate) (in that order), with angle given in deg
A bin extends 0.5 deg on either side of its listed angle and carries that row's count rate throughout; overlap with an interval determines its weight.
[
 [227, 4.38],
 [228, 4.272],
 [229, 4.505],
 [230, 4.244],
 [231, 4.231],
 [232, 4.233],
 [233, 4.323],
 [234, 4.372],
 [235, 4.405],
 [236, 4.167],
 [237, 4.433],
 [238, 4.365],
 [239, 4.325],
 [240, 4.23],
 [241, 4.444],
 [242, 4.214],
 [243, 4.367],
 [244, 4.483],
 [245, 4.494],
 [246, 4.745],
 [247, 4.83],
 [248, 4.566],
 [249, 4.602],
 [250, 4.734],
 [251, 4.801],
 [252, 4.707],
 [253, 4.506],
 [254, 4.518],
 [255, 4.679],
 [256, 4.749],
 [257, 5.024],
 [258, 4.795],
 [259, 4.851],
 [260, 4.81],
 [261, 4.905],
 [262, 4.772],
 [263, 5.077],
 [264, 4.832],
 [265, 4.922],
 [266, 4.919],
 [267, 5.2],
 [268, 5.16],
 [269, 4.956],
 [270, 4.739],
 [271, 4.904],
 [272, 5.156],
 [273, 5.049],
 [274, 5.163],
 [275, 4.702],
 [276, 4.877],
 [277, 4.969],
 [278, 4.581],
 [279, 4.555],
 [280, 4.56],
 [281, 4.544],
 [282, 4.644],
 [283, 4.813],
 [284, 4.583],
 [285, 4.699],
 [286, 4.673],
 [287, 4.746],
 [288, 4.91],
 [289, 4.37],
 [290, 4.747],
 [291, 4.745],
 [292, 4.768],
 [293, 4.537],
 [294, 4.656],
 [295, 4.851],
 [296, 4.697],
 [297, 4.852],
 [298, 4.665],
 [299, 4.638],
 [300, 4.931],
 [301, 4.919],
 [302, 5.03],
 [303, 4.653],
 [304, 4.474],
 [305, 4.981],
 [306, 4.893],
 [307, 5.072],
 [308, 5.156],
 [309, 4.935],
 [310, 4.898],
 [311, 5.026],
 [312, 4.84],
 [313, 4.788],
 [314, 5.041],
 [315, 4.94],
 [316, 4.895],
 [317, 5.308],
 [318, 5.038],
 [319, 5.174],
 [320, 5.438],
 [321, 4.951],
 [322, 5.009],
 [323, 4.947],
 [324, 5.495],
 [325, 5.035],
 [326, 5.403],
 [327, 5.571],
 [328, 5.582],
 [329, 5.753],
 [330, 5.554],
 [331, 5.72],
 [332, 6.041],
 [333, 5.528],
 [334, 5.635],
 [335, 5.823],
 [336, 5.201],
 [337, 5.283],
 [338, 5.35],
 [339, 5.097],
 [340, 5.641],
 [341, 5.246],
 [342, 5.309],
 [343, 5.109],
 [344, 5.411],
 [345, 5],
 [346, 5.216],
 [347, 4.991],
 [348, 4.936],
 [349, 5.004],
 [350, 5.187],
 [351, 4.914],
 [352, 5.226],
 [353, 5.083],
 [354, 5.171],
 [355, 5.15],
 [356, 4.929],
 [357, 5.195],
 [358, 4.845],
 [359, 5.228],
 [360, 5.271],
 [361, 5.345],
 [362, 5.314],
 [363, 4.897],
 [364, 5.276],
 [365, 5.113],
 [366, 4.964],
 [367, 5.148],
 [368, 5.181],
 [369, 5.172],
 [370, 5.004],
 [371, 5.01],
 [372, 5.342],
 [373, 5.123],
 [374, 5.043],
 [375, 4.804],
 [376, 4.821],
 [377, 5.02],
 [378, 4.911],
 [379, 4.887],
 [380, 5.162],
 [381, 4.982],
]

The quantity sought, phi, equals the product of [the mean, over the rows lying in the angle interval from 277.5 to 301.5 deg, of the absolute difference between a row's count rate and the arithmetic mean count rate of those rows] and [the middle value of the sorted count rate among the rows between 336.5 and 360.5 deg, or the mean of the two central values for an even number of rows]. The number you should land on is 0.58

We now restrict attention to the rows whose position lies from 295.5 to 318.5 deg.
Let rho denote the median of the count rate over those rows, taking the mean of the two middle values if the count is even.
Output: 4.92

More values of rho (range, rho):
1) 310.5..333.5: 5.17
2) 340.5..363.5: 5.17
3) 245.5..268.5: 4.80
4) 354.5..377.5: 5.12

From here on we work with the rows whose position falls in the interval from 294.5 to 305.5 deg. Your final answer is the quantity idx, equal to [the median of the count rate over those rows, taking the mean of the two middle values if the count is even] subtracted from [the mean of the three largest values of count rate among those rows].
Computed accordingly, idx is 0.13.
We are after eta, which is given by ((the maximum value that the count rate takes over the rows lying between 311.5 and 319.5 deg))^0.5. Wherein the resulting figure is 2.30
